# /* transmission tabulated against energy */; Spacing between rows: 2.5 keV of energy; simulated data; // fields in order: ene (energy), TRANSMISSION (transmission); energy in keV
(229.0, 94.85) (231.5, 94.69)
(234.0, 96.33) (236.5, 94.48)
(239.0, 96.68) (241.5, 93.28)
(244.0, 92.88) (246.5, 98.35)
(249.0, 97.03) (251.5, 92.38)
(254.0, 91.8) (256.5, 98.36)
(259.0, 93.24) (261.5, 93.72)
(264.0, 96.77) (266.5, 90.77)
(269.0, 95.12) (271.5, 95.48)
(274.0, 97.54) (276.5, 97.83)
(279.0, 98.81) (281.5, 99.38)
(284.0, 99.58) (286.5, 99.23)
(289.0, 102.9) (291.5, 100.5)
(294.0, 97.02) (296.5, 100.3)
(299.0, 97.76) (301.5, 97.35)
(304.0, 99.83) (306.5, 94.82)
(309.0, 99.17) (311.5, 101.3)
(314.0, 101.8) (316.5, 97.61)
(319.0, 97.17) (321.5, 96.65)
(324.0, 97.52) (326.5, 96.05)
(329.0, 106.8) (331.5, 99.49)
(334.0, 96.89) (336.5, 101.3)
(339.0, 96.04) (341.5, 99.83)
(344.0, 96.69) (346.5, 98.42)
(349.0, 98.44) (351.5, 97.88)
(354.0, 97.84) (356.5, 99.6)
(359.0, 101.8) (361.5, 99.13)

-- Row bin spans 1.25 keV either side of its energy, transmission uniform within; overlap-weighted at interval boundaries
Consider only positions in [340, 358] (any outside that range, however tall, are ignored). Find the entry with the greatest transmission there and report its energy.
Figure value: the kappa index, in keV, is 341.5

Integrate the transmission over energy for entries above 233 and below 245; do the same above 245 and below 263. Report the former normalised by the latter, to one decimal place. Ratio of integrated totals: 0.7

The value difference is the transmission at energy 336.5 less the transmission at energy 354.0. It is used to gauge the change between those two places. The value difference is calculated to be 3.5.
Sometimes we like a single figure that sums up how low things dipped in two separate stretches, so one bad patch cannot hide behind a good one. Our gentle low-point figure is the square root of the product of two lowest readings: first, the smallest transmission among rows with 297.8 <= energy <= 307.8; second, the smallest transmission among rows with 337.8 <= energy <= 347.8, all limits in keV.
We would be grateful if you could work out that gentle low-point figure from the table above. 95.4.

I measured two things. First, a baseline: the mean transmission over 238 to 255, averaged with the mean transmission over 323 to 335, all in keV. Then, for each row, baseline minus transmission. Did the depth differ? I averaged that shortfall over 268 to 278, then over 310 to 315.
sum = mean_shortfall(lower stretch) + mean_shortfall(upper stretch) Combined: -4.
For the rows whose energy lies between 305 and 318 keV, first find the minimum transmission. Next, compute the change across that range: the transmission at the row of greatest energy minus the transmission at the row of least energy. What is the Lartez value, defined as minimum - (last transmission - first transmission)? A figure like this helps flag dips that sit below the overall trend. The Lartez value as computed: 92.0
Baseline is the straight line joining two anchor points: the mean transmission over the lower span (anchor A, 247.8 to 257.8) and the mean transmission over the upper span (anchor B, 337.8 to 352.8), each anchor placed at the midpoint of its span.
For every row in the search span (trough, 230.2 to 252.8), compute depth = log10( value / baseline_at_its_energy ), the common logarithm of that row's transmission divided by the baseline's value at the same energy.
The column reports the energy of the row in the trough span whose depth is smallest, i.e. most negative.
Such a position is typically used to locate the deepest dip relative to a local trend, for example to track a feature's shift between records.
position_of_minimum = 251.5 keV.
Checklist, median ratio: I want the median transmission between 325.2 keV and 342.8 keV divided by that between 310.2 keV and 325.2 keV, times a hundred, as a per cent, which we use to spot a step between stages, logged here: 102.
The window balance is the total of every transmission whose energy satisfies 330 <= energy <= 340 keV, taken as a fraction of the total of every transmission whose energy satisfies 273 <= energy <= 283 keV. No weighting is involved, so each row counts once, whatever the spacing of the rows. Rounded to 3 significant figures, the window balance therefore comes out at 1.00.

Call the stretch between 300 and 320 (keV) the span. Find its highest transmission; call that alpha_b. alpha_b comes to 101.8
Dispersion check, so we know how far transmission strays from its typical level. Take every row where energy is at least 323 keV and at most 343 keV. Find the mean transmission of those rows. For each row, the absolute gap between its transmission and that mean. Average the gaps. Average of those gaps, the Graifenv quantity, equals 2.6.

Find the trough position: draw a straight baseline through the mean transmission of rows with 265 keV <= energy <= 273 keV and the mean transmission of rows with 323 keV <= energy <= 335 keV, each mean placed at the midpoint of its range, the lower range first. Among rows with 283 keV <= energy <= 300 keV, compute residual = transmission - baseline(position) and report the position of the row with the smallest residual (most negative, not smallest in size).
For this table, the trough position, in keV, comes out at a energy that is 294.0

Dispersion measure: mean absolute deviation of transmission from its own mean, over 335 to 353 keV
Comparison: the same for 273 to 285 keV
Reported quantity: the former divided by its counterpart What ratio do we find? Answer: 1.7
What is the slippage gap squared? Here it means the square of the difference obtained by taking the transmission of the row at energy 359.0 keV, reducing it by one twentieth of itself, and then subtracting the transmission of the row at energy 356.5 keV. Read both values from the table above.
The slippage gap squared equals 8.4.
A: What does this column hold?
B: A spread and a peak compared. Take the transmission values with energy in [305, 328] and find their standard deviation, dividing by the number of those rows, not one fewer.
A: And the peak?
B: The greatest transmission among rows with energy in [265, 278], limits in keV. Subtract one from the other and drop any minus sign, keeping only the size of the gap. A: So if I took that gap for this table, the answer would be 96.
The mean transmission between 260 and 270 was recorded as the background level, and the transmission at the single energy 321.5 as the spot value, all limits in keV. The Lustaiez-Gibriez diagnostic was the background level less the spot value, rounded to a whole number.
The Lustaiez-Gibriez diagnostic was -3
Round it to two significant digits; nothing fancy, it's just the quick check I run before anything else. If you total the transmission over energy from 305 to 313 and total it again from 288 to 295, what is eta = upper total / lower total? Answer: 0.98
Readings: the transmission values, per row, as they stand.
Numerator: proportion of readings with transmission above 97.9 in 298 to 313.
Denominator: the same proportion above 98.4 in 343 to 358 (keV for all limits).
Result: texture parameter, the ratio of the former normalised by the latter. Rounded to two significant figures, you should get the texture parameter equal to 1.0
